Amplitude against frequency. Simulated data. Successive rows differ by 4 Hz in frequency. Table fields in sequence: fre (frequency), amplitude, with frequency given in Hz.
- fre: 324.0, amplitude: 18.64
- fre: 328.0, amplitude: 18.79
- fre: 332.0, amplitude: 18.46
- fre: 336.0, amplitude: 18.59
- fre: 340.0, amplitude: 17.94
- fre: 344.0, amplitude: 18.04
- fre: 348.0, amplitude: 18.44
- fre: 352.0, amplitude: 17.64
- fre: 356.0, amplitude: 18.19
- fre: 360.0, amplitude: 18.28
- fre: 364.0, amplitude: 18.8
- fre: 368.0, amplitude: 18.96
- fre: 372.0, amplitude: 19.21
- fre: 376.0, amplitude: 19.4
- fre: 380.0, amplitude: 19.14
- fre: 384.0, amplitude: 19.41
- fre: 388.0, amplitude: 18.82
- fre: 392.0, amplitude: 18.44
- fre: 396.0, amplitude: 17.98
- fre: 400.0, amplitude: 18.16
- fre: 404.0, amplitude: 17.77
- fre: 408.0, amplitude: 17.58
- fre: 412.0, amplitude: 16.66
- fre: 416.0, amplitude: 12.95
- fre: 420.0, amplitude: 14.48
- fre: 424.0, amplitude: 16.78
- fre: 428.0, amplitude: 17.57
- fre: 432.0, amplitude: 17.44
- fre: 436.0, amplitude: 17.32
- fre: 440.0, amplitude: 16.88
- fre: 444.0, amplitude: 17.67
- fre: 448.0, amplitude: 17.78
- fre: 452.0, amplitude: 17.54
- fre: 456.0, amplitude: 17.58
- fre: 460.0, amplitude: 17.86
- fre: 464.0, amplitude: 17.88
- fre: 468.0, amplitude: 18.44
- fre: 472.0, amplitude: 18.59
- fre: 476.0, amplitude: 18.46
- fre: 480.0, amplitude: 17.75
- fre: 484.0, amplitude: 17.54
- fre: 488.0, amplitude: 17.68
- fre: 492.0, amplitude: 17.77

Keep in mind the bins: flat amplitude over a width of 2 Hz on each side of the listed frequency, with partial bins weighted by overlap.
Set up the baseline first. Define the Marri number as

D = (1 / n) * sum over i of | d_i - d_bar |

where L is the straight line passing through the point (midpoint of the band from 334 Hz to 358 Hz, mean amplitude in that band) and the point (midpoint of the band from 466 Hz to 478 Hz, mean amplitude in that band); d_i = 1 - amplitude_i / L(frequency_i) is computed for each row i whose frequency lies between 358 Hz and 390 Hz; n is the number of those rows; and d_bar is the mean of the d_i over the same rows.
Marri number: 0.015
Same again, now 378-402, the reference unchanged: 0.026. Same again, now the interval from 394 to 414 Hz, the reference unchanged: 0.023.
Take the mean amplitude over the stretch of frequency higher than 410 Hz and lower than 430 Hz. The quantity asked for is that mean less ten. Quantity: 5.7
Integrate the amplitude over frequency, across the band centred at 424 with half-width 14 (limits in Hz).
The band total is 453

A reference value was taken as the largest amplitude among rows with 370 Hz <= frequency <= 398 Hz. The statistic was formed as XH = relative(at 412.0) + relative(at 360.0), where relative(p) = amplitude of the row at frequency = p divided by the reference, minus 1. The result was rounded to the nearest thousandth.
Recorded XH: -0.200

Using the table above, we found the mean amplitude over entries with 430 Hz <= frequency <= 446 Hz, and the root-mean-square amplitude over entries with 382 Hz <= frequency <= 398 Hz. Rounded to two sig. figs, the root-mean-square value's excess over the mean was 1.3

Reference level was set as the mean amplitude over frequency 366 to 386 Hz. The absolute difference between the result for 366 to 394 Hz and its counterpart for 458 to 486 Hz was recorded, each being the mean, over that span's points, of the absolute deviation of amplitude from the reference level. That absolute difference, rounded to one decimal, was 0.9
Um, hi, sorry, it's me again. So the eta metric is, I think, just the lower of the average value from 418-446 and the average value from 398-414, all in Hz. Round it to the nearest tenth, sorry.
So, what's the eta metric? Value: 16.9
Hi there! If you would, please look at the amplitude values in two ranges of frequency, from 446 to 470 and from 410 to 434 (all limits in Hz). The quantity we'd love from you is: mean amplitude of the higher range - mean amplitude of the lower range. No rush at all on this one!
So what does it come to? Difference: 1.9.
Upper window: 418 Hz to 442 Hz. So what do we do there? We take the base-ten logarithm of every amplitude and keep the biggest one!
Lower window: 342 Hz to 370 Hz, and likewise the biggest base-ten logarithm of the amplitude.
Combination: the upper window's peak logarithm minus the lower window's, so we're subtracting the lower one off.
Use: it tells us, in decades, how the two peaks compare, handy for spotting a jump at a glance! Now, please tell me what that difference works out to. -0.033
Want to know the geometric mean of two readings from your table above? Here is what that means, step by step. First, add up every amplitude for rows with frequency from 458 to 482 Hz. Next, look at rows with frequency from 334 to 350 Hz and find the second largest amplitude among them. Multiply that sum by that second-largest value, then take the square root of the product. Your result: 44.8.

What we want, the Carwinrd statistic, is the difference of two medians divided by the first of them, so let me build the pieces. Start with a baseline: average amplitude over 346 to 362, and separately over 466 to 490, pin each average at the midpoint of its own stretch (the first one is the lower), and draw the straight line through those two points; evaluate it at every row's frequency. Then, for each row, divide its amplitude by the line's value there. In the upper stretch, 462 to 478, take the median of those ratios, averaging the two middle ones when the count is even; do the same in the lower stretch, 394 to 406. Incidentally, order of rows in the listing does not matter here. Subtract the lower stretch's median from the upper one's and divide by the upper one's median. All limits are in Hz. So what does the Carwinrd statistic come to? 0.03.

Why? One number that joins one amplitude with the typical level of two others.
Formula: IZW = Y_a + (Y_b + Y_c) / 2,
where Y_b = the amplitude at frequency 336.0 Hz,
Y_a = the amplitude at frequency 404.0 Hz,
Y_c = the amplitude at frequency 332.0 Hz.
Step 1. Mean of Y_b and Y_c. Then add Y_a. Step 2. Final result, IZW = 36.3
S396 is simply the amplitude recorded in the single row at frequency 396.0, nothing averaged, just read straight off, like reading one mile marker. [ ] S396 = 17.98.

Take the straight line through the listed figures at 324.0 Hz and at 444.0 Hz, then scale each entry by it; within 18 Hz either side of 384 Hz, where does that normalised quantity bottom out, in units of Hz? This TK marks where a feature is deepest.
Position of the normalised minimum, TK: 396.0 Hz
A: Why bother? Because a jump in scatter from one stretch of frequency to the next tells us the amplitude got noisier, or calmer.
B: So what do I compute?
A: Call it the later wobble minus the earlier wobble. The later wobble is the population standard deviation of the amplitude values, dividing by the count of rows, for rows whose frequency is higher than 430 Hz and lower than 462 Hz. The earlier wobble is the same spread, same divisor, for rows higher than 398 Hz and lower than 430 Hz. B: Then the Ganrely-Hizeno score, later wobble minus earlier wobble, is -1.4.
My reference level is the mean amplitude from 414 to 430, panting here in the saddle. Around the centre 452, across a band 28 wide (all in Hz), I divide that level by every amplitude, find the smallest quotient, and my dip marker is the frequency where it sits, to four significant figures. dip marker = 464.0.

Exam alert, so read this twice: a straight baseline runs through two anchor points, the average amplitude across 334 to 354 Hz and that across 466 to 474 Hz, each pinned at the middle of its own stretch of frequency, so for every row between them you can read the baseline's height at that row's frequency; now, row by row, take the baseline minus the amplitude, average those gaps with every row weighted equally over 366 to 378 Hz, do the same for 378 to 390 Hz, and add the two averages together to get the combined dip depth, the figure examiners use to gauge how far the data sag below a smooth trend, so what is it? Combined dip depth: -1.8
